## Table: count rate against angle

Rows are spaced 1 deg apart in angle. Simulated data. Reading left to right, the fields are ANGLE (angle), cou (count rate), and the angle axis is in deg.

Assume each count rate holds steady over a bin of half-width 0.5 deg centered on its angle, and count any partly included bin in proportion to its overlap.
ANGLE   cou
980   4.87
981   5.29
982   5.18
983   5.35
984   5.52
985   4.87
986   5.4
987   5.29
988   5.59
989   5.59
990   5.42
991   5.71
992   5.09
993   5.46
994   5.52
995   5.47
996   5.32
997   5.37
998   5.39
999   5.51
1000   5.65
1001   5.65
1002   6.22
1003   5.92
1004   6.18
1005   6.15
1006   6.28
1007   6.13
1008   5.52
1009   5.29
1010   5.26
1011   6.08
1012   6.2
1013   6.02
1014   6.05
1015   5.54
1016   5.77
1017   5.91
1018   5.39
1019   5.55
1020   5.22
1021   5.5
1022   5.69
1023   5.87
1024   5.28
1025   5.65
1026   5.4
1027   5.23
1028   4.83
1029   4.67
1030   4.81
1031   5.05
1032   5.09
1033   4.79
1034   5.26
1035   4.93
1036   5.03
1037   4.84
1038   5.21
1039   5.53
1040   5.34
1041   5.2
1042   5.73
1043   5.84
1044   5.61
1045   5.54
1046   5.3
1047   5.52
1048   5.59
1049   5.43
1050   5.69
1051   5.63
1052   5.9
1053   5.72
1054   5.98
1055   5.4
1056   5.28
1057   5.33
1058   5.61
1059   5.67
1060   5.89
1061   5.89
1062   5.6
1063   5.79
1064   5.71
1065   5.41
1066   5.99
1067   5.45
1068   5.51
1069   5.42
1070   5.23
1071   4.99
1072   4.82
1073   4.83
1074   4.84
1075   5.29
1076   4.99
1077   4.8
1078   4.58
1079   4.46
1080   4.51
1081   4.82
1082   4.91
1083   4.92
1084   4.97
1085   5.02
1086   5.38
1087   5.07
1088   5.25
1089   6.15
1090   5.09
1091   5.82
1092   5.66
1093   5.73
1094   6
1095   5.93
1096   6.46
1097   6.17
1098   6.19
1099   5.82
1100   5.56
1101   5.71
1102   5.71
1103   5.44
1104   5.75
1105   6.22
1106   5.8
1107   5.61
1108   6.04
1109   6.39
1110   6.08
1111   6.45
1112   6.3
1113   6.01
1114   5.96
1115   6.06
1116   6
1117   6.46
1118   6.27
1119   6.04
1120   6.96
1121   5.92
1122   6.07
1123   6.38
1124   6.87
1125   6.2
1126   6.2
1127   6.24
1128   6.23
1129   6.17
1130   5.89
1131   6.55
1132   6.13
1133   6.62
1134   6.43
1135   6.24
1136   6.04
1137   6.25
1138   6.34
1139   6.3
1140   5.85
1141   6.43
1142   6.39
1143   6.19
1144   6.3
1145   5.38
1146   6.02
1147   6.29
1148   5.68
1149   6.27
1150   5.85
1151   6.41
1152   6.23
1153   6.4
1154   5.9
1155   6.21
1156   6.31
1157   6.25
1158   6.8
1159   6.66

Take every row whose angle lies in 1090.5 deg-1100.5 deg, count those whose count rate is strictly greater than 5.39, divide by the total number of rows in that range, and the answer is 1.0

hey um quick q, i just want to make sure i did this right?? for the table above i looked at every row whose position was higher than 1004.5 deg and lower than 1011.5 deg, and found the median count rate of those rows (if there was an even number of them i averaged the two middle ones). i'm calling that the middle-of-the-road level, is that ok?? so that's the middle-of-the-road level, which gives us 6.1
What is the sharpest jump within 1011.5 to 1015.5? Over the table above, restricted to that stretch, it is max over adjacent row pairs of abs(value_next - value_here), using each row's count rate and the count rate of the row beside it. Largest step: 0.51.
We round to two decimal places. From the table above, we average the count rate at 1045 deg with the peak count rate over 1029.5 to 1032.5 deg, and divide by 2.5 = 2.13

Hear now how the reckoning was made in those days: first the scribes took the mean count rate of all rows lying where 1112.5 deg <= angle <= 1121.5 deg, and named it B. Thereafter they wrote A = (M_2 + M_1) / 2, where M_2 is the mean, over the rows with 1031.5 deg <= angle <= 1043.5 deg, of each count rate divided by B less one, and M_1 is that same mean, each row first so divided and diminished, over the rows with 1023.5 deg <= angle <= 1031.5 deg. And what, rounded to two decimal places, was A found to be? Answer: -0.16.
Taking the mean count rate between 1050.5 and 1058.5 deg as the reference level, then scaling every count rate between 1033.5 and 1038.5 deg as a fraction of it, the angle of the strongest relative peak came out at 1034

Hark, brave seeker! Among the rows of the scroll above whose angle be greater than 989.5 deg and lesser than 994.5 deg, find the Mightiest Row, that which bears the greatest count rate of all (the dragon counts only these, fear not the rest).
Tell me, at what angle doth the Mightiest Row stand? 991 deg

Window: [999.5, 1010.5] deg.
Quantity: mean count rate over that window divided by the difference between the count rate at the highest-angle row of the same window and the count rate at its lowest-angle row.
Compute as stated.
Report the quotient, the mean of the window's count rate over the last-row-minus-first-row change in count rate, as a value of -15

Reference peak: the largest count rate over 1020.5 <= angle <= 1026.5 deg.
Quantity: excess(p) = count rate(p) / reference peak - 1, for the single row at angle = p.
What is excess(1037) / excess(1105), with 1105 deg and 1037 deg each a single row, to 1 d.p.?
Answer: -2.9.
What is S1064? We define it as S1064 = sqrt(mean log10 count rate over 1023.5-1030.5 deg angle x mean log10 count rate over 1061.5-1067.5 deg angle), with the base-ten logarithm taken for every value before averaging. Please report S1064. 0.730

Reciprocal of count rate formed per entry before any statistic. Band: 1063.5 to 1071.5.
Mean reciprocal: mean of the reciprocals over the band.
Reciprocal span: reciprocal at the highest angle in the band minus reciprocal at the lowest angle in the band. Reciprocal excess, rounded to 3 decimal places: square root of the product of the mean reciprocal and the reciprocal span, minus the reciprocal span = 0.043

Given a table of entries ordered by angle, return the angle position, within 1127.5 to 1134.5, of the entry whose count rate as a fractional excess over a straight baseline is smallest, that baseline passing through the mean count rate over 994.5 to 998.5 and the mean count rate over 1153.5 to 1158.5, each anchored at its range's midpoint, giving 1130 deg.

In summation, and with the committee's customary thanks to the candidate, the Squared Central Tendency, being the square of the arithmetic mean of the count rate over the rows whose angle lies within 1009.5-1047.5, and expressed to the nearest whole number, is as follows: 29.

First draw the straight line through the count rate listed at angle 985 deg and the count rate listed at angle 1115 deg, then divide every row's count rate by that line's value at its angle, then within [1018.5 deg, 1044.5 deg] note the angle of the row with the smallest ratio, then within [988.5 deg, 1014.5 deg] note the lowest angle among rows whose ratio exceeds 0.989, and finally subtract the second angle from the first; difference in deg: 40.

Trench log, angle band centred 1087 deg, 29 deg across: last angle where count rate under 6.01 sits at 1101 deg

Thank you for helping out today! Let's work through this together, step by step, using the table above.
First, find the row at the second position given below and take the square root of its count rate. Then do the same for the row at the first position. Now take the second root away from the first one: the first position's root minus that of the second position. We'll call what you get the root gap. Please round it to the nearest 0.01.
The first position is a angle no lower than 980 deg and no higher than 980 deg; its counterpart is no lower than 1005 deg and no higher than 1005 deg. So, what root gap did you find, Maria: -0.27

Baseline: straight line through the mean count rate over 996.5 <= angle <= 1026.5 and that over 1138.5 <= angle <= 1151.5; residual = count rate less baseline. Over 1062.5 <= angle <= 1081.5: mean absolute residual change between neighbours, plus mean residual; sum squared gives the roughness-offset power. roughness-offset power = 0.30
